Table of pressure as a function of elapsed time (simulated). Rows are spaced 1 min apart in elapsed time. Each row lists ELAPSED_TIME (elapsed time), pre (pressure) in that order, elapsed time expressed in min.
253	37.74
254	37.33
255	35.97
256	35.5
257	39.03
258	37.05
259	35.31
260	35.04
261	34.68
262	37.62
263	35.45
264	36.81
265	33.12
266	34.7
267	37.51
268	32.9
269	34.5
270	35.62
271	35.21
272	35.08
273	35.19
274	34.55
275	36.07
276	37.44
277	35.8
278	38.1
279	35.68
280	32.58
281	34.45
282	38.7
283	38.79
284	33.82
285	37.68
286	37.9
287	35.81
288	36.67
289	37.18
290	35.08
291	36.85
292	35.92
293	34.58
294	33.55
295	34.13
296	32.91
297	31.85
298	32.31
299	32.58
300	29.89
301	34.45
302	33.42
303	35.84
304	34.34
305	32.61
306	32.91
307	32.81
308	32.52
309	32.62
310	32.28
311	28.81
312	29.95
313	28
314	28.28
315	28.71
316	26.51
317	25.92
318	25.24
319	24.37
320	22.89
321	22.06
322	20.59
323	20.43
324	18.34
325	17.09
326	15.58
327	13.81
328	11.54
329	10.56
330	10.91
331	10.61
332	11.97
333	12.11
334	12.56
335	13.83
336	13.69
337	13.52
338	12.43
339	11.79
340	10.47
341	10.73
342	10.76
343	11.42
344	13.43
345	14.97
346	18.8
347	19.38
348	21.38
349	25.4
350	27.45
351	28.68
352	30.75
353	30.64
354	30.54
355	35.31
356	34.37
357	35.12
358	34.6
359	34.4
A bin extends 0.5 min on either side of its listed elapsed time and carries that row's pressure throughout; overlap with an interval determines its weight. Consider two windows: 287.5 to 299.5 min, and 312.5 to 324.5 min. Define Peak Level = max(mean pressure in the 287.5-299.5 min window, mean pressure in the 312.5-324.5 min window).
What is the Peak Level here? 34.5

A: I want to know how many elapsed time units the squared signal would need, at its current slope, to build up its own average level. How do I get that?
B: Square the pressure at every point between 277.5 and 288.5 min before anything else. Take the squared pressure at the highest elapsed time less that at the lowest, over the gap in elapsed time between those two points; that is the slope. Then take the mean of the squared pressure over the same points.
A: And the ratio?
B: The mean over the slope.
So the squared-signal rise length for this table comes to -124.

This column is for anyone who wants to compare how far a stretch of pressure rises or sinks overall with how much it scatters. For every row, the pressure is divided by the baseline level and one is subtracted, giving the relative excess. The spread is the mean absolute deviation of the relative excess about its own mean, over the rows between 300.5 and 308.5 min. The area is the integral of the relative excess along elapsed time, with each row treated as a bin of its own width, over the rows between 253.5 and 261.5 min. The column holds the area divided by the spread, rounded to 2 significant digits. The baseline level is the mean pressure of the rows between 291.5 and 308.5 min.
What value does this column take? 25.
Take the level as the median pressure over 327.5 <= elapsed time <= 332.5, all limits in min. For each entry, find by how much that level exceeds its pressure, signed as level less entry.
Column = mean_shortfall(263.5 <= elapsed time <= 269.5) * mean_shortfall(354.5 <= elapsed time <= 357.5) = 577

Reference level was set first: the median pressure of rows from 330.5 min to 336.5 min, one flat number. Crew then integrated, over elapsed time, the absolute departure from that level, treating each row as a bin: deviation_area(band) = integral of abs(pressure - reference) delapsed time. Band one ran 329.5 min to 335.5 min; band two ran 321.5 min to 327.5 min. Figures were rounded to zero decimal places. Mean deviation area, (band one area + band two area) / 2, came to 19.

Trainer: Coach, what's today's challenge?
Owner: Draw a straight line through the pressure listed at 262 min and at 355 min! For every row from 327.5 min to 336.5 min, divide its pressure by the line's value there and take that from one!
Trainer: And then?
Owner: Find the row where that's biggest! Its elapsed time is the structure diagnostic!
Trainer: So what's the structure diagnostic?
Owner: 329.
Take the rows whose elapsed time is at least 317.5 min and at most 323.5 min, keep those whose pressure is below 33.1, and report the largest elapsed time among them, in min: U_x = 323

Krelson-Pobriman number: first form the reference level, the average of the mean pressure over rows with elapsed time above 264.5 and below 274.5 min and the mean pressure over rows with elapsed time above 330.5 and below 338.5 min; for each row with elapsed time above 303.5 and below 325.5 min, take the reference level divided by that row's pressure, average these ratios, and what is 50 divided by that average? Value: 55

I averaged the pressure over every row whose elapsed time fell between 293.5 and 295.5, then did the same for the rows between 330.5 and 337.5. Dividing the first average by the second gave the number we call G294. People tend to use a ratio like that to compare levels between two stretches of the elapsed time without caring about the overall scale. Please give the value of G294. 2.7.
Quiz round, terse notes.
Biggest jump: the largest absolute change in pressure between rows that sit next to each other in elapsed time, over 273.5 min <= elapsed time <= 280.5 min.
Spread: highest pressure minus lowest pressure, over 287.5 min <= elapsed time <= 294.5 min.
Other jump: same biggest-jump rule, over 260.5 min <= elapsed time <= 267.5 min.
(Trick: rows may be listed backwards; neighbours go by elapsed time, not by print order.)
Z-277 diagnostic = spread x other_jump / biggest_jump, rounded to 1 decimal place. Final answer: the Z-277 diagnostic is 4.3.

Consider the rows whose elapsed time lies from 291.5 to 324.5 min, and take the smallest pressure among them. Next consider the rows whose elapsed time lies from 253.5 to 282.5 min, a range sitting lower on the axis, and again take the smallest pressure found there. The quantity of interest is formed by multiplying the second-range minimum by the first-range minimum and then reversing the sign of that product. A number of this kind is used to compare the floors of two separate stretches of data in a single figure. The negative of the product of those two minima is -598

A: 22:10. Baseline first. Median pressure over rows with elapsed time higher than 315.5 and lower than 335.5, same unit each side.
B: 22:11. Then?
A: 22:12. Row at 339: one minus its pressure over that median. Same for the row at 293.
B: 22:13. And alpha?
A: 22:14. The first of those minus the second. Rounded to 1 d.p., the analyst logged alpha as 1.4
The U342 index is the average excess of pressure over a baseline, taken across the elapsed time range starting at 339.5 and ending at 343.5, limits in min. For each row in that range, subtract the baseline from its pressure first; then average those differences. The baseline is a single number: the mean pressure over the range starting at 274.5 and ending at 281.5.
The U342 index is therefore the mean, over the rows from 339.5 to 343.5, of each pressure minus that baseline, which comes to -25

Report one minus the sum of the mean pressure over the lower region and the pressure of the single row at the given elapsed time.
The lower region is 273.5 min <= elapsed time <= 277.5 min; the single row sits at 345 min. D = -50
